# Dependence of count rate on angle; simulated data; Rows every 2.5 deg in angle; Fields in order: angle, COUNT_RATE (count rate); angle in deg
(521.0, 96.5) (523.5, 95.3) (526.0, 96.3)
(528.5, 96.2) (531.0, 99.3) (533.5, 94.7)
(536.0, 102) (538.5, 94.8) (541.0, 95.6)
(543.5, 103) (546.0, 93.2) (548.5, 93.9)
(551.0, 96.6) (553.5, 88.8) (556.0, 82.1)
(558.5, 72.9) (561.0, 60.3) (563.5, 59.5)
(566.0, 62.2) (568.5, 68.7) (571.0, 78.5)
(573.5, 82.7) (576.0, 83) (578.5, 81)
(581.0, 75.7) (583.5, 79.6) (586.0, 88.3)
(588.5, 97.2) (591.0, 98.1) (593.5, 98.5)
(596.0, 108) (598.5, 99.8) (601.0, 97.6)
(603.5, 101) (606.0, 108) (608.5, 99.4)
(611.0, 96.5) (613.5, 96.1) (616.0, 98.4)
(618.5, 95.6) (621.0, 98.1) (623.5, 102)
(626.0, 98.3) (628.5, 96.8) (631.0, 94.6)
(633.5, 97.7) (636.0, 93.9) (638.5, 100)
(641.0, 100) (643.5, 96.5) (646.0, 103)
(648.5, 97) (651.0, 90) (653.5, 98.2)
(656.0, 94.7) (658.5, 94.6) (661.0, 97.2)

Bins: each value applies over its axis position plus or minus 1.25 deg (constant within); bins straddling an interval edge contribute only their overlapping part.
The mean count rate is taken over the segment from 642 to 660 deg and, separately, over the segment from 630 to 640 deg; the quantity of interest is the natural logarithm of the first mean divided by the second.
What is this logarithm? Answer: 0.00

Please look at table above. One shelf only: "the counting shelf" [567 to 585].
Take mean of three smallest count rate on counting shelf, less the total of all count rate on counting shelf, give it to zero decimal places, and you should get -475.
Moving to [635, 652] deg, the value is -587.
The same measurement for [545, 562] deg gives -516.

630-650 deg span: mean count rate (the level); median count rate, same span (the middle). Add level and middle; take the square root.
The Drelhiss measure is 14.0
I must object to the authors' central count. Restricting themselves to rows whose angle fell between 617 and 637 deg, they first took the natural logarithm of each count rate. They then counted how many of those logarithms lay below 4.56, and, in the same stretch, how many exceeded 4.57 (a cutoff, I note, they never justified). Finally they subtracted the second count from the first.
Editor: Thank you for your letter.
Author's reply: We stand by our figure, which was -3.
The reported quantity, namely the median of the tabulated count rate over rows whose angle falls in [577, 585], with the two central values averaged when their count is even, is 80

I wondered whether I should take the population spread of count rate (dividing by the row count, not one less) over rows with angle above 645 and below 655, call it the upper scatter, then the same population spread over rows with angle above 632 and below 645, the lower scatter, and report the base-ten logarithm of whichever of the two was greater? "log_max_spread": 0.67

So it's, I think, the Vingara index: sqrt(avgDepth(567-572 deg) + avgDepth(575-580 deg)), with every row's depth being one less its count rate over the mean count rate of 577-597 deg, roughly 0.54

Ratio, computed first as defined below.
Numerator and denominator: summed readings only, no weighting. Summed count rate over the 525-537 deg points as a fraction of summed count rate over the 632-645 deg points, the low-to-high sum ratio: 1.00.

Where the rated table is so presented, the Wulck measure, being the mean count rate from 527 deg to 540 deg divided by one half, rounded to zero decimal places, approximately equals 195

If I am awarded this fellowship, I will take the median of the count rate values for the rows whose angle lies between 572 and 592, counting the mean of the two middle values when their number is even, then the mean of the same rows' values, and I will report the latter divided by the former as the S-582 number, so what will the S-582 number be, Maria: 1.03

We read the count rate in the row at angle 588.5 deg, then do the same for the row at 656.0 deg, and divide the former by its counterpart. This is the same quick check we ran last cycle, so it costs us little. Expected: 1.03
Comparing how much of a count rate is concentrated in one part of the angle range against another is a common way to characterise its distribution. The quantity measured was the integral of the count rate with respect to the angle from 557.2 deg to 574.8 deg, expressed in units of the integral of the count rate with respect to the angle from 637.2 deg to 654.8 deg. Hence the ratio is 0.71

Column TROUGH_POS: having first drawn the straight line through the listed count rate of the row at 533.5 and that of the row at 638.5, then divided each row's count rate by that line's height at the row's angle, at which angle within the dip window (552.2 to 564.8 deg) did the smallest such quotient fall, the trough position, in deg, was 563.5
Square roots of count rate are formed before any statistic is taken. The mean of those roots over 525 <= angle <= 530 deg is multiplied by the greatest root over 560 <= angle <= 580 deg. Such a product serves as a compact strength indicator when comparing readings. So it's 89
